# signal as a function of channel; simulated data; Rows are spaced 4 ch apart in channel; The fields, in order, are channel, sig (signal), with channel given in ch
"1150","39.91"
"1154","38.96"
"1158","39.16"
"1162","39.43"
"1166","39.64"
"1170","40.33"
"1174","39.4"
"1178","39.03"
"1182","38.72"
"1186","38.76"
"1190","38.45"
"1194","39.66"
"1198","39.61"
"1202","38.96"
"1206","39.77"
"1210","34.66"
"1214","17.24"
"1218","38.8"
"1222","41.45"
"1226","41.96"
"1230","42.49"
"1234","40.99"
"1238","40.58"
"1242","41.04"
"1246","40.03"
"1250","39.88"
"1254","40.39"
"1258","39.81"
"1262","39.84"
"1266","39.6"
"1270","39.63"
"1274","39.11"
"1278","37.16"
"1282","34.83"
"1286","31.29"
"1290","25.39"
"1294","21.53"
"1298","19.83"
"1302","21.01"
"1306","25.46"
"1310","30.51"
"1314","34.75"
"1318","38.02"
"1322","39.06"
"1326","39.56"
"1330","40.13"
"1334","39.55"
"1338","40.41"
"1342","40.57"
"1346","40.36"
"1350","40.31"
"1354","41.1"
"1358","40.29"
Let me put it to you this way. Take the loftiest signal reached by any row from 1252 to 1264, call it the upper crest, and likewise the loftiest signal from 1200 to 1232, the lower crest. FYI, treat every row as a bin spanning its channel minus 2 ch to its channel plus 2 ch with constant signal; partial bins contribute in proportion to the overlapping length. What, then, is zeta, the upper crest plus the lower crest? 82.9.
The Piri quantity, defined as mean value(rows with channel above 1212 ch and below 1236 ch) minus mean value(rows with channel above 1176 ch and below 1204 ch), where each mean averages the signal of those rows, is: -1.9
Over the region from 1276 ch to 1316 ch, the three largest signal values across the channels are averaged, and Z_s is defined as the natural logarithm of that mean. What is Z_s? 3.57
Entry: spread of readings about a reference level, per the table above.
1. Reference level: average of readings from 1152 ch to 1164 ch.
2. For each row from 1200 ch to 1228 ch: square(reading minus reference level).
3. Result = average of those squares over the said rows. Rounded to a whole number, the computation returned 74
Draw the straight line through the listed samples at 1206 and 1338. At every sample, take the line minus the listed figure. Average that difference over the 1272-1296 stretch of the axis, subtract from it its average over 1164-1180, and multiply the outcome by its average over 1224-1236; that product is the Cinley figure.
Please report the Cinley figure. -17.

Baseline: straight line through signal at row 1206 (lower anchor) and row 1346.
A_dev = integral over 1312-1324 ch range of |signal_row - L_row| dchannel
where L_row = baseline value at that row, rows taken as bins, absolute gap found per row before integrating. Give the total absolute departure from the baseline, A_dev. 36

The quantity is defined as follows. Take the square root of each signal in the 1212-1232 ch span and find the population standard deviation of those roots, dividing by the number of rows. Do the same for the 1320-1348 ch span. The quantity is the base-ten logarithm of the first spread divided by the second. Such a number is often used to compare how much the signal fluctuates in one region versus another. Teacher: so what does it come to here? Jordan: 1.3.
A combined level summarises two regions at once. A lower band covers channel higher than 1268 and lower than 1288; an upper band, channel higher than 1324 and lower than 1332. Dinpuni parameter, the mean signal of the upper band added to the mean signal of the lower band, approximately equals 76.2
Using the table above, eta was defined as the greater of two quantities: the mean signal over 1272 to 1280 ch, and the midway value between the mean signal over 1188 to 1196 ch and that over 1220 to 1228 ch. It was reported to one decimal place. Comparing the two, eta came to 40.4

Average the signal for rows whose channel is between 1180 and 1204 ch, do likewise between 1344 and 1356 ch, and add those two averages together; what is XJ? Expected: 79.6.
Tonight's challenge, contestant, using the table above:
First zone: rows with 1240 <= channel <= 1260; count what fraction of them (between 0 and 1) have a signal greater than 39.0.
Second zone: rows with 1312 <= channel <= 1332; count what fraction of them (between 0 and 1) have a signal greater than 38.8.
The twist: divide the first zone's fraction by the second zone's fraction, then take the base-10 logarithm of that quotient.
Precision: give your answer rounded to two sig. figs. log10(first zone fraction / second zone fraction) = 0.22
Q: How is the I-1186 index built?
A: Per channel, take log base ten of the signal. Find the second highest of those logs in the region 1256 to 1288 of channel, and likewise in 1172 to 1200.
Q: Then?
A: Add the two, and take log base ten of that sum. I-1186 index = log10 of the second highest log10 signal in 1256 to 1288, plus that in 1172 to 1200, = 0.505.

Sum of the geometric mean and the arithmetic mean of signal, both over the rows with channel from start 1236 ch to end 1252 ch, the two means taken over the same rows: 80.8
